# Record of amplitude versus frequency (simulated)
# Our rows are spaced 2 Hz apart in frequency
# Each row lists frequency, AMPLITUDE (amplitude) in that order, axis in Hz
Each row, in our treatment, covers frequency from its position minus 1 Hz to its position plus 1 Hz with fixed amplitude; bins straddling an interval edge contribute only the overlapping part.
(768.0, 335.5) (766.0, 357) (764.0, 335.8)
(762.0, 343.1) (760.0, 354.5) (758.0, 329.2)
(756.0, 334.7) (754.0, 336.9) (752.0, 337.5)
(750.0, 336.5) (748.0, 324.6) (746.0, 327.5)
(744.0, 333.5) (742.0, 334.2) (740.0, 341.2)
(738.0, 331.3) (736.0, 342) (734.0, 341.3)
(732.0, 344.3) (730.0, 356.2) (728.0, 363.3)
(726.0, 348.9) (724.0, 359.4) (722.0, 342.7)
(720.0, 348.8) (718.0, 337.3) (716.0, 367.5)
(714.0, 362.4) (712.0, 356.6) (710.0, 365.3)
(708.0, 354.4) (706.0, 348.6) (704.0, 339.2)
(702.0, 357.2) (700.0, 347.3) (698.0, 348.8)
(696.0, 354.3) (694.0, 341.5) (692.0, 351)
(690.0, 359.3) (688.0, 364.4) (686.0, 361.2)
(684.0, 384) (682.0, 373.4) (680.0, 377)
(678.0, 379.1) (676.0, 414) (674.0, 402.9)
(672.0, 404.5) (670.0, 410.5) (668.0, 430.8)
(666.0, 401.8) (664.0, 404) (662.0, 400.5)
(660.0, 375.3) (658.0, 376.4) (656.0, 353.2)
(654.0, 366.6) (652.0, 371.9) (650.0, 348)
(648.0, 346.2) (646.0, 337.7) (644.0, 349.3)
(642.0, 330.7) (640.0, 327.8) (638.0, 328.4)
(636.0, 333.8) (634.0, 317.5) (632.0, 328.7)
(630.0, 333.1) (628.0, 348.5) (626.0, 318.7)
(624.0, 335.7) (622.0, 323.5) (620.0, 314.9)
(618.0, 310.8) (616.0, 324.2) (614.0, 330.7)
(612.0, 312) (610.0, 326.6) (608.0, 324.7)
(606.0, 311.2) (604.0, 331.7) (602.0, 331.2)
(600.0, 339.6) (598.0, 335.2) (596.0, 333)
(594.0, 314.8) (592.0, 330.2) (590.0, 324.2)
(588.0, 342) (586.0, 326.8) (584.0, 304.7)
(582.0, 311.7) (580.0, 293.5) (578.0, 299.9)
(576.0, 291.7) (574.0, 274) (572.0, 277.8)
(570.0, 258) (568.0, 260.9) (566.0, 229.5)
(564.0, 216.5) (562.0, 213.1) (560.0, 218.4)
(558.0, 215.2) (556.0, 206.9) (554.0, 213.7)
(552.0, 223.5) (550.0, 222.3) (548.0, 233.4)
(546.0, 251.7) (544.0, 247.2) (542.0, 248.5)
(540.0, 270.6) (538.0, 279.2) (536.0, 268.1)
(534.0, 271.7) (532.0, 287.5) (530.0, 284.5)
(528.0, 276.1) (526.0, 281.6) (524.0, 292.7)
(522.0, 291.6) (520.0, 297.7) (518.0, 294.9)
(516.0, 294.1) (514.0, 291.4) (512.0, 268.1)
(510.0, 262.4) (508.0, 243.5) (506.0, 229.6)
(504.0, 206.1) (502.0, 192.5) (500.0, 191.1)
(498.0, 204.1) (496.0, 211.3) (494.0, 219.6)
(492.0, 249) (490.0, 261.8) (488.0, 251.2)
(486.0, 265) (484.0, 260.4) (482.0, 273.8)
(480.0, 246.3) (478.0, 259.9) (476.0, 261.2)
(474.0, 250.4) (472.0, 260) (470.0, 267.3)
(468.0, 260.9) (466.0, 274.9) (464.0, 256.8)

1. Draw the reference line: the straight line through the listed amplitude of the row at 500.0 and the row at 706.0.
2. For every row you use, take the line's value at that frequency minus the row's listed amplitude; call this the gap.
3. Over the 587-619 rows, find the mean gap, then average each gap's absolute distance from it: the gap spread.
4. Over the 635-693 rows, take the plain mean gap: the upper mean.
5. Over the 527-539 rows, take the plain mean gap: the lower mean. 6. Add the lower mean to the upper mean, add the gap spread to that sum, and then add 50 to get -54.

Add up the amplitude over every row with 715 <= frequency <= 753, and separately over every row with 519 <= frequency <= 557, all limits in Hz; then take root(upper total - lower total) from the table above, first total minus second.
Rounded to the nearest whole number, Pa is 40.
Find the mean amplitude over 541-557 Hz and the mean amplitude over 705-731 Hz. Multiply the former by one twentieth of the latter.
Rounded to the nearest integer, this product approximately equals 4095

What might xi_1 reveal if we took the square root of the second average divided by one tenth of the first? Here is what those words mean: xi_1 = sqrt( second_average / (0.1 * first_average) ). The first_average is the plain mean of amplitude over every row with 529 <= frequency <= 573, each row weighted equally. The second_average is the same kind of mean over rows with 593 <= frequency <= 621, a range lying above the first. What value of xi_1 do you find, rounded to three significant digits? 3.64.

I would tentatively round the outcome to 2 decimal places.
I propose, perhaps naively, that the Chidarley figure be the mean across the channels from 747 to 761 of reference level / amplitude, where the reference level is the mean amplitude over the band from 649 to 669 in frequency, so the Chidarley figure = 1.14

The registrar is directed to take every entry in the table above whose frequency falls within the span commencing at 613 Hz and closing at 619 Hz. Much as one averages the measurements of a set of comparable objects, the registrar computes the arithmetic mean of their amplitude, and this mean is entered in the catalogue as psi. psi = 322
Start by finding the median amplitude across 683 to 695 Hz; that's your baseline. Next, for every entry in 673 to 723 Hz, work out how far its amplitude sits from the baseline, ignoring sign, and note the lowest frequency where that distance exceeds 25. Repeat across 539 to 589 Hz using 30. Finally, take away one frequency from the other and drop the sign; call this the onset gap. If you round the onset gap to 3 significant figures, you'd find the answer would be 134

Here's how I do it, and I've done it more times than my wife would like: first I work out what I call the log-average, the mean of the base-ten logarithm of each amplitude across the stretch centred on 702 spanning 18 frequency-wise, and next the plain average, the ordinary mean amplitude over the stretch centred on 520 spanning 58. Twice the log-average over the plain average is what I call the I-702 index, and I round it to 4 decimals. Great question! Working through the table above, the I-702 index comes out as 0.0198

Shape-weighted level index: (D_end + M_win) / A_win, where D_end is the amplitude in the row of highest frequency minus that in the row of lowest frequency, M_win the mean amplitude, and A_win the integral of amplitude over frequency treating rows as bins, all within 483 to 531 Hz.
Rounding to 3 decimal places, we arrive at 0.023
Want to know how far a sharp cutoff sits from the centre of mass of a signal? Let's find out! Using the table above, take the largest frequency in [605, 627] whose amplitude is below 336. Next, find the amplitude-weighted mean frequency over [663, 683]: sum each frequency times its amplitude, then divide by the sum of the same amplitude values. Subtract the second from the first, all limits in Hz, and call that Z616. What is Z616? -46.8 Hz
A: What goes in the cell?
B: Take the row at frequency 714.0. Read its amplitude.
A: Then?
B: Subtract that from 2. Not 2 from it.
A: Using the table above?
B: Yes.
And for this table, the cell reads -360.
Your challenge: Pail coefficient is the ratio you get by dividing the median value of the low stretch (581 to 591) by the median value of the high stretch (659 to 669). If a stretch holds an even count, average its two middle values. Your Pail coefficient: 0.81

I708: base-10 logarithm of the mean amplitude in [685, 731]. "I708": 2.55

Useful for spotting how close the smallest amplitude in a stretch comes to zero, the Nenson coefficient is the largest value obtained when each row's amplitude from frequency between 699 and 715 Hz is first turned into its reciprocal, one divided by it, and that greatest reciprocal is 0.0029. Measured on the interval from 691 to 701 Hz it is 0.0029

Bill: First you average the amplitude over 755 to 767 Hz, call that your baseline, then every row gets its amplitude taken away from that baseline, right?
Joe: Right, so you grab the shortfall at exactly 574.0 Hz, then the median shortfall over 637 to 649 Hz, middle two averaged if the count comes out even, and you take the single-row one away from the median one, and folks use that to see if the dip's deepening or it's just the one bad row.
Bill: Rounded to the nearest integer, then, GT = -60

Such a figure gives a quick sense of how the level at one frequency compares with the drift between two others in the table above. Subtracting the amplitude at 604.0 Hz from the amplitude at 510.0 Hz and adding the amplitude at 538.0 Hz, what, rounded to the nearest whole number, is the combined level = 210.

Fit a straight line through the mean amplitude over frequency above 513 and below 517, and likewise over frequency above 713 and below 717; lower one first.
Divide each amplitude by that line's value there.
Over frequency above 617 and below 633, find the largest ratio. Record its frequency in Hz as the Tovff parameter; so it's 628.0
